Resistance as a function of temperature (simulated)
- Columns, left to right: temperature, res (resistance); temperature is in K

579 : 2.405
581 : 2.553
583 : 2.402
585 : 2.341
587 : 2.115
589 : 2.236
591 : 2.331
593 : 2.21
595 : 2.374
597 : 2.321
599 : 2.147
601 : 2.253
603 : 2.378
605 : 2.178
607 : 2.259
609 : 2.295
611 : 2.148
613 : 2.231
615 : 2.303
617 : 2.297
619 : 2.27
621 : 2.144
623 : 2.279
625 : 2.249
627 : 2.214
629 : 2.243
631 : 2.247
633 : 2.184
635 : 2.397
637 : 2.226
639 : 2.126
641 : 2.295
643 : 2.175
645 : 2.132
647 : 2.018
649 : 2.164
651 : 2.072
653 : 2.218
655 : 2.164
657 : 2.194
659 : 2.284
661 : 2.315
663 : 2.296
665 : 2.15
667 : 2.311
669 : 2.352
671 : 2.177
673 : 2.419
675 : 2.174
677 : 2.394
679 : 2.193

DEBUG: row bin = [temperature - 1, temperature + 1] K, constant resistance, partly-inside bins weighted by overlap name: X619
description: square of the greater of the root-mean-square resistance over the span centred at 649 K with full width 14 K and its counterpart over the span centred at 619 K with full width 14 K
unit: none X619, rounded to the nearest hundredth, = 5.08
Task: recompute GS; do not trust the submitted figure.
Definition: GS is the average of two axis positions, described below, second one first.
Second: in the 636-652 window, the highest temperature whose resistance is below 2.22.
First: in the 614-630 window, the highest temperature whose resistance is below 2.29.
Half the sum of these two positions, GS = 640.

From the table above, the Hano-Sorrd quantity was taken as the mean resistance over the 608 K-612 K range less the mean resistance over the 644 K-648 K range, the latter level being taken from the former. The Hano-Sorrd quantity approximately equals 0.15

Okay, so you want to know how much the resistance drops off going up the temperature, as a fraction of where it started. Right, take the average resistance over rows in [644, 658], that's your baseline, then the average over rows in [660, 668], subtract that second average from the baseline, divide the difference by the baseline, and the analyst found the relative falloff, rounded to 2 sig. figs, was -0.061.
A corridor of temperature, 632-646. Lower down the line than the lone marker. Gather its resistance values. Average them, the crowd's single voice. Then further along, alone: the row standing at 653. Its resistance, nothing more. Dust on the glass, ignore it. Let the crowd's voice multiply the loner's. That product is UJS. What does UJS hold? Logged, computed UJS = 4.92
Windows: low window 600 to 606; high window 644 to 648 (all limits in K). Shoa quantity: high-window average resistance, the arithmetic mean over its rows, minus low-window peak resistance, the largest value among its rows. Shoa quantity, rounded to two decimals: -0.30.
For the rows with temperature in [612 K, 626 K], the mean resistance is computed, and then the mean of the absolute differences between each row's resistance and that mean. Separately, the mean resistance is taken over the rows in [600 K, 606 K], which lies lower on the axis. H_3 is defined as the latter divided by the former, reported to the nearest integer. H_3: 58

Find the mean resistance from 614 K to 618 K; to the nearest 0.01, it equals 2.30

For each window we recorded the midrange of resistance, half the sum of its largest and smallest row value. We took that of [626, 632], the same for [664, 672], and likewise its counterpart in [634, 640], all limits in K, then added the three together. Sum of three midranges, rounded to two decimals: 6.74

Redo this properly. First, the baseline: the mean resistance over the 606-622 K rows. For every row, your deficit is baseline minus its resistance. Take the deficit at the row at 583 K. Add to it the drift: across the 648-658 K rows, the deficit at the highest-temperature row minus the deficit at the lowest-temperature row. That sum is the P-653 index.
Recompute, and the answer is -0.19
